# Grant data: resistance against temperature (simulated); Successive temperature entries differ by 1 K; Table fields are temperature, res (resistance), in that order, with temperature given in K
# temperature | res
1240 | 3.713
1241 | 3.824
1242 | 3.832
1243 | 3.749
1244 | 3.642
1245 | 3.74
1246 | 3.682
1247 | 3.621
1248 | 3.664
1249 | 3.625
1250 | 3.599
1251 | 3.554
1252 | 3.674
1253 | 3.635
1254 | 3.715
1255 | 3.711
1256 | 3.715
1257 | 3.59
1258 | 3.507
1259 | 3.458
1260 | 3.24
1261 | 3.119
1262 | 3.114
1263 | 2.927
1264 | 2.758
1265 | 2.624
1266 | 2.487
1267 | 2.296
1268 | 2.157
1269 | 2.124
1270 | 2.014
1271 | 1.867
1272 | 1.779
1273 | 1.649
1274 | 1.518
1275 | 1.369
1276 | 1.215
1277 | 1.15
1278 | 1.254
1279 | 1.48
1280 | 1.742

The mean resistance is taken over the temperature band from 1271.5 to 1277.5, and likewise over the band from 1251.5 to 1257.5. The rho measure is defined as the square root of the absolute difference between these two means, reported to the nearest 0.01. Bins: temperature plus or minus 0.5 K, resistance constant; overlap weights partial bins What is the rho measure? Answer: 1.49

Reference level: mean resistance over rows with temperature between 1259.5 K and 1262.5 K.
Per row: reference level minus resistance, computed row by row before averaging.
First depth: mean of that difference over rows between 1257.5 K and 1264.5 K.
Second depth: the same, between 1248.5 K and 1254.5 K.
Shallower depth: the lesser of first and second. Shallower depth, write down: -0.48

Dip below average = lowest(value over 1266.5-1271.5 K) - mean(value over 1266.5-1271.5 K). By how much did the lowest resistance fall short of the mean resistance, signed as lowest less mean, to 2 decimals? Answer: -0.22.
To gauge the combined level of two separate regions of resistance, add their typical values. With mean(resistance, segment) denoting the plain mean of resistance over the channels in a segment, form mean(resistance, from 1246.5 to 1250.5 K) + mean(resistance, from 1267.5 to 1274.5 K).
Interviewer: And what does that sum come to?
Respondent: 5.5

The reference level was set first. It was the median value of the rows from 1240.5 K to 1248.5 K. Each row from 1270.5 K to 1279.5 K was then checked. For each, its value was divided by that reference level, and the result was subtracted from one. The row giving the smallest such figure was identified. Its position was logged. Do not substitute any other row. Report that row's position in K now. 1271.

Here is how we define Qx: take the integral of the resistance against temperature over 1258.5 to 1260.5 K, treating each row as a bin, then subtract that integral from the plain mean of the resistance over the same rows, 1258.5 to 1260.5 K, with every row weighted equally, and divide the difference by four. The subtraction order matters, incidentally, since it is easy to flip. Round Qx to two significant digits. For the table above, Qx -0.84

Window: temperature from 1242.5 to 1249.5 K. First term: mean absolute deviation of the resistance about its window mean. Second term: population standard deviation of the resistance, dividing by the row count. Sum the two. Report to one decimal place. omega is 0.1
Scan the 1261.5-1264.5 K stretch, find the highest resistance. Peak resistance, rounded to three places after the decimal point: 3.114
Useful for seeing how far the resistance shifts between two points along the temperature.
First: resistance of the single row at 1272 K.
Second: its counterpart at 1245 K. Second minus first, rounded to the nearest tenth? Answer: 2.0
